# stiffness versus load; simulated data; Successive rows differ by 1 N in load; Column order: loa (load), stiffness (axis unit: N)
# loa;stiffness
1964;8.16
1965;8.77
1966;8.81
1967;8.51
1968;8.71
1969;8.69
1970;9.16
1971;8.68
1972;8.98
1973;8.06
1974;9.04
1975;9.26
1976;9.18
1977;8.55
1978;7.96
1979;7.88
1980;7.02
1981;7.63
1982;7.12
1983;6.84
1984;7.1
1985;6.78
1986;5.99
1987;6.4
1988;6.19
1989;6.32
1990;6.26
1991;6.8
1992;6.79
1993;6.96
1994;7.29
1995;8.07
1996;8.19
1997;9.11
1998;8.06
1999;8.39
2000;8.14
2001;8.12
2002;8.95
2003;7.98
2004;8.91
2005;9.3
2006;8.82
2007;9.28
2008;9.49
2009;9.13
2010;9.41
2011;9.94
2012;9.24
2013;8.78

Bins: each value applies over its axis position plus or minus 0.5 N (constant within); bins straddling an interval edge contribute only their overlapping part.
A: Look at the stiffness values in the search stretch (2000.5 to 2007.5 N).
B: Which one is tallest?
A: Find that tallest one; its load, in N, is 2005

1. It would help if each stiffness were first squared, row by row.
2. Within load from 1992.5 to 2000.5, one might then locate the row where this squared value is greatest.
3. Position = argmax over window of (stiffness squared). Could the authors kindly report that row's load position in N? 1997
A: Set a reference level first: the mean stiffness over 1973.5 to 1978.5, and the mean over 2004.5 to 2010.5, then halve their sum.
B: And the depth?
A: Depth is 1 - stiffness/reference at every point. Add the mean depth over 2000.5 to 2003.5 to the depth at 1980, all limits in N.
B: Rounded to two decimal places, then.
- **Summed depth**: 0.30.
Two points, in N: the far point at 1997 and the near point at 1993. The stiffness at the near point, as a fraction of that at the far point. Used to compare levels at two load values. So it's 0.76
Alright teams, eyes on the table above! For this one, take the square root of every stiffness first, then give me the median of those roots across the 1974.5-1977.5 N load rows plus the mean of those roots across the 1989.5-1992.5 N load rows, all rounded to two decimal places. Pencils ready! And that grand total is 5.60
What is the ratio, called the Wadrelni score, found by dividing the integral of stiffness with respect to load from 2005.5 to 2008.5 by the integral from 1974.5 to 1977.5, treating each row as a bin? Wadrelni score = 1.02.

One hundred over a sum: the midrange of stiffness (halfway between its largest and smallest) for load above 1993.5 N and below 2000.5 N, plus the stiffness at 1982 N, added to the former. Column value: 6.5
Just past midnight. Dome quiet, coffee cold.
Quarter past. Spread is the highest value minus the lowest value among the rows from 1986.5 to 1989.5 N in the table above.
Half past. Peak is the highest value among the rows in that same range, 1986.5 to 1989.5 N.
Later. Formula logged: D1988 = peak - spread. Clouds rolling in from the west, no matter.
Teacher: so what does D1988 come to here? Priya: 6.2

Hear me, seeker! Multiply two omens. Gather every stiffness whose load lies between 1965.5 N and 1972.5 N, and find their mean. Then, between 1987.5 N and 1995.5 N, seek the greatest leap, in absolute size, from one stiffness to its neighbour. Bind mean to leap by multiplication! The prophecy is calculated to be 6.9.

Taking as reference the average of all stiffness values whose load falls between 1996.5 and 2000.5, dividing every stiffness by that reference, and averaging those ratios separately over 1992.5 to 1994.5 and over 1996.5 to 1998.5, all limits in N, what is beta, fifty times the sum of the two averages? 93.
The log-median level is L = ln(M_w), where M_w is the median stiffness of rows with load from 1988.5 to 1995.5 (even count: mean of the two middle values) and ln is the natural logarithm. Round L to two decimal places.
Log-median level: 1.92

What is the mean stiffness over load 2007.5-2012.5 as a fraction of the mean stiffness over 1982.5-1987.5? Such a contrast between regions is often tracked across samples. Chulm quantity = 1.43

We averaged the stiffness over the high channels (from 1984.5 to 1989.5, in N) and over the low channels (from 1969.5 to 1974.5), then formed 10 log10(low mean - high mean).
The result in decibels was 3.9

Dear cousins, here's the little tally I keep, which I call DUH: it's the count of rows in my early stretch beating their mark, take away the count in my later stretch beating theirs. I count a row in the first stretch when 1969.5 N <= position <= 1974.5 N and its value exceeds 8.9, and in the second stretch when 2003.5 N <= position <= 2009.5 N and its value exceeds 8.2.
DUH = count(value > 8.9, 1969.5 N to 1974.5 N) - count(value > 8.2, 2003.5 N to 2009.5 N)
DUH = -3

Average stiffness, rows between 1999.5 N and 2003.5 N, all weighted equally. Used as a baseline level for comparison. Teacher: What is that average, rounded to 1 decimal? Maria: 8.3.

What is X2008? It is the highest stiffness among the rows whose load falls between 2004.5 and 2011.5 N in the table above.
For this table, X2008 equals 9.94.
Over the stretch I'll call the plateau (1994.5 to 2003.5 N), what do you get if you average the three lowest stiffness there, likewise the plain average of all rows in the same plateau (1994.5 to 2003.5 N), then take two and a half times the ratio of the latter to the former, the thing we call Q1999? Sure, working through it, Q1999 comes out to 2.59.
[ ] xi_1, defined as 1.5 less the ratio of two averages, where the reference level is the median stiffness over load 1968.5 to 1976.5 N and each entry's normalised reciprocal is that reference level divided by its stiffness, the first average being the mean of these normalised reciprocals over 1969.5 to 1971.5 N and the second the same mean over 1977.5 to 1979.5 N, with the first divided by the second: 0.61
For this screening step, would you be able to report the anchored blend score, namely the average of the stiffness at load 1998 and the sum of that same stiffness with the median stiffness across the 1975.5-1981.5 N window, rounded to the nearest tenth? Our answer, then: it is 12.0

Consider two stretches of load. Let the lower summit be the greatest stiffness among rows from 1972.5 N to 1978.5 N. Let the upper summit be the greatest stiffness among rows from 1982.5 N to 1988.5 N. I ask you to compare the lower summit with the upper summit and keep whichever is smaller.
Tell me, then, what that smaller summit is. 7.1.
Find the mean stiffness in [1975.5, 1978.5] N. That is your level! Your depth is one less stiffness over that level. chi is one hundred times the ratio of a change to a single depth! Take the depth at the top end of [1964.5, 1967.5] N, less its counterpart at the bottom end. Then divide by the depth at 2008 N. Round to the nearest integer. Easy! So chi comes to -28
